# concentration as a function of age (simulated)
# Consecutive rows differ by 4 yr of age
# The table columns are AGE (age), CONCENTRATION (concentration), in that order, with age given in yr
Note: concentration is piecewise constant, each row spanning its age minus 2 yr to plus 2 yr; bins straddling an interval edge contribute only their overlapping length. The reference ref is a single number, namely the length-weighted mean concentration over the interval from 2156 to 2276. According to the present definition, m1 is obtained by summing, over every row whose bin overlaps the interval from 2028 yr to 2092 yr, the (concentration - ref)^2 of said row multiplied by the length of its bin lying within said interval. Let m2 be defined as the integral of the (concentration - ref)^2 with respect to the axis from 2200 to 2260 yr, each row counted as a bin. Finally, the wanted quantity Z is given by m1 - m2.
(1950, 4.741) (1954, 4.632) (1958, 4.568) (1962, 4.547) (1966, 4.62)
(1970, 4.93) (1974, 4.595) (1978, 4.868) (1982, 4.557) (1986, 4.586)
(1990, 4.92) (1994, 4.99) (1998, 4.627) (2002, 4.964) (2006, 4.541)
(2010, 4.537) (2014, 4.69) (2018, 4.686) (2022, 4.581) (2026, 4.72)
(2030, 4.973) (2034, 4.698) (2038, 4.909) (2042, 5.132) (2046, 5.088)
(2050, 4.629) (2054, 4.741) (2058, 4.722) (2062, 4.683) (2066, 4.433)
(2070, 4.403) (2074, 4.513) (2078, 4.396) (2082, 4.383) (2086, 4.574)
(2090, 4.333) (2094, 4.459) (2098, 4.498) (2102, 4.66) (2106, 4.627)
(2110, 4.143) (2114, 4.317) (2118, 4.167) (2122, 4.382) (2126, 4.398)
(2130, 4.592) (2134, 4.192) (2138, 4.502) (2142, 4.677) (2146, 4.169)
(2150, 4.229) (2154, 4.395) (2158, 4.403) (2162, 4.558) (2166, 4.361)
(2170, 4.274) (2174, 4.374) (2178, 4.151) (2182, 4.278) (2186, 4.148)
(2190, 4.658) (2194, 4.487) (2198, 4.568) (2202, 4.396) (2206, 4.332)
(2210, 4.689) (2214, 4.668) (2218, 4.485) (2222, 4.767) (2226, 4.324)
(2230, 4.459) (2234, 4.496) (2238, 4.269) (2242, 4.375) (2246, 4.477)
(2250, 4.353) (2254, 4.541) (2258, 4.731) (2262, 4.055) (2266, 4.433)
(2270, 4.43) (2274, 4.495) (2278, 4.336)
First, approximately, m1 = 7.3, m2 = 1.60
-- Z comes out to 6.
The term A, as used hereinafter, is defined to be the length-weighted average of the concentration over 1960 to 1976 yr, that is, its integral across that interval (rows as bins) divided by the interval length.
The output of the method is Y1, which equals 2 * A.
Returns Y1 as 9.3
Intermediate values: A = 4.67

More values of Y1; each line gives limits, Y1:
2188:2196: 9.1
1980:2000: 9.5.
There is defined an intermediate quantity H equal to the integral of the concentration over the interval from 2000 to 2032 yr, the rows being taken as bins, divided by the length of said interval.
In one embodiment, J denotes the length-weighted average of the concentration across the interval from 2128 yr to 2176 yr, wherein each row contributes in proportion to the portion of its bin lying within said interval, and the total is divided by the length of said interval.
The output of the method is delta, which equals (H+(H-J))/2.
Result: 2.51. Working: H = 4.71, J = 4.39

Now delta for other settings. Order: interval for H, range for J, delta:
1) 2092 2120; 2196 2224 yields 2.13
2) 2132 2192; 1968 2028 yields 2.00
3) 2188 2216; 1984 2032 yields 2.18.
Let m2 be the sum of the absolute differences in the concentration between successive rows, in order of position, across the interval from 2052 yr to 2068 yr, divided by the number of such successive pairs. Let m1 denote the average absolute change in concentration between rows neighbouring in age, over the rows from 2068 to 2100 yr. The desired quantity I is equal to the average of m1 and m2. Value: 0.11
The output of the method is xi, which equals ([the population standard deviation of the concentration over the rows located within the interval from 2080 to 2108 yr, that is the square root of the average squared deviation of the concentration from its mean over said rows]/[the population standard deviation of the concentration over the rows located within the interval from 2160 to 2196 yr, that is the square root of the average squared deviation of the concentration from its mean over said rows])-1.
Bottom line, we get -0.3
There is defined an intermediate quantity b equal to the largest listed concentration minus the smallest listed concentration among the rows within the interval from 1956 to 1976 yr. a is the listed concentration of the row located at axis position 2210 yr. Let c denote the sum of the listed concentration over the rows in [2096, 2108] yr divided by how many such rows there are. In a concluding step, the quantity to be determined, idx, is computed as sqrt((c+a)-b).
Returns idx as 2.98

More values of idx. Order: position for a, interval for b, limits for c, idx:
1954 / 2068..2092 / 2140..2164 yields 2.97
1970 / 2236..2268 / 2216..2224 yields 2.98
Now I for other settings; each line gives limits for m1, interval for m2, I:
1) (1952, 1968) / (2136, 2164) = 0.12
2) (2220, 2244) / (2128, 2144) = 0.24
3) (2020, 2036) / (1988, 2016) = 0.22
